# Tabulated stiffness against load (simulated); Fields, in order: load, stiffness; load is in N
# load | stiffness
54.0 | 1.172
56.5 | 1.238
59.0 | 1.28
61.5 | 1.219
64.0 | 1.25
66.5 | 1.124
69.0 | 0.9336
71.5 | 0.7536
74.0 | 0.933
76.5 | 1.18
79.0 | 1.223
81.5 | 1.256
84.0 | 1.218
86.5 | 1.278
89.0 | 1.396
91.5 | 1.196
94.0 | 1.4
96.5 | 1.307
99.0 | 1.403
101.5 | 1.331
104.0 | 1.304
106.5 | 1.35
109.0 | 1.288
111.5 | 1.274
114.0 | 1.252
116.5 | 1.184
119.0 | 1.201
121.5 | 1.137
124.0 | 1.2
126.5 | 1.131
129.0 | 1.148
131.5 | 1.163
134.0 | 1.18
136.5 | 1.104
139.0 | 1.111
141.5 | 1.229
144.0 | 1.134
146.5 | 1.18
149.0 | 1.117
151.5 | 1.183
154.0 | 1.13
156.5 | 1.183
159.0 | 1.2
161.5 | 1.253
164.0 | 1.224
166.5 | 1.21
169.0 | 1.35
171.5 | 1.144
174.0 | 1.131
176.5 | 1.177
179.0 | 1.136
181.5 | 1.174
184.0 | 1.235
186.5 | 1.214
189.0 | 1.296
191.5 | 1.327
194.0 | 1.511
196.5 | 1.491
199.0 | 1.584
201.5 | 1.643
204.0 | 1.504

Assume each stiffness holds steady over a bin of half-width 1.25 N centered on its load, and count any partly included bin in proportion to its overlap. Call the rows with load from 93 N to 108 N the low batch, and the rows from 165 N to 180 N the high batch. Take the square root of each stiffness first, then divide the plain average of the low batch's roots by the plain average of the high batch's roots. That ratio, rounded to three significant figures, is 1.06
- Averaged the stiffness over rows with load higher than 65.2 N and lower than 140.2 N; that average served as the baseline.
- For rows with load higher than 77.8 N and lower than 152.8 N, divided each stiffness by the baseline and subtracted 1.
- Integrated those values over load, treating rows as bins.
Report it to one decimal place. 1.9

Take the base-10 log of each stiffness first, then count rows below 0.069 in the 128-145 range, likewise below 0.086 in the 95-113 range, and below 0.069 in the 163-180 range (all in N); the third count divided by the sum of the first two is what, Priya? 0.60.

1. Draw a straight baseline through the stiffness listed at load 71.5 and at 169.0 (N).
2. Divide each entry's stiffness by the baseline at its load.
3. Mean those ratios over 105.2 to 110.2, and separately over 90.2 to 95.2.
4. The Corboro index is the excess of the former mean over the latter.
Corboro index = -0.12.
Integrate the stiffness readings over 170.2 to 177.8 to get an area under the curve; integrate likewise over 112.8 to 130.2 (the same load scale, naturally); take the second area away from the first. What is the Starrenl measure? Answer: -12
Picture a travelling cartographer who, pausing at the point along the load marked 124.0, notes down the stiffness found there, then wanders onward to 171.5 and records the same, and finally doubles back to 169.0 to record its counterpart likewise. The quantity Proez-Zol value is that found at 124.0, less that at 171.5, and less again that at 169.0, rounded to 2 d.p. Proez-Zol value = -1.29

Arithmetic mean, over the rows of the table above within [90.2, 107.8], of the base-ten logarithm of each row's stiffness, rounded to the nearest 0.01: 0.12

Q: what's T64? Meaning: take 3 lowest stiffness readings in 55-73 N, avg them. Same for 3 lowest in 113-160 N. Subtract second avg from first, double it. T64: -0.35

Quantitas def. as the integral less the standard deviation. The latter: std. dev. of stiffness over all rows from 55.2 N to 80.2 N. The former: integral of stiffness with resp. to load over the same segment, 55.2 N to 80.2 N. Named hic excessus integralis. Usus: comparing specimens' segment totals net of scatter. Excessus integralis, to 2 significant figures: 28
